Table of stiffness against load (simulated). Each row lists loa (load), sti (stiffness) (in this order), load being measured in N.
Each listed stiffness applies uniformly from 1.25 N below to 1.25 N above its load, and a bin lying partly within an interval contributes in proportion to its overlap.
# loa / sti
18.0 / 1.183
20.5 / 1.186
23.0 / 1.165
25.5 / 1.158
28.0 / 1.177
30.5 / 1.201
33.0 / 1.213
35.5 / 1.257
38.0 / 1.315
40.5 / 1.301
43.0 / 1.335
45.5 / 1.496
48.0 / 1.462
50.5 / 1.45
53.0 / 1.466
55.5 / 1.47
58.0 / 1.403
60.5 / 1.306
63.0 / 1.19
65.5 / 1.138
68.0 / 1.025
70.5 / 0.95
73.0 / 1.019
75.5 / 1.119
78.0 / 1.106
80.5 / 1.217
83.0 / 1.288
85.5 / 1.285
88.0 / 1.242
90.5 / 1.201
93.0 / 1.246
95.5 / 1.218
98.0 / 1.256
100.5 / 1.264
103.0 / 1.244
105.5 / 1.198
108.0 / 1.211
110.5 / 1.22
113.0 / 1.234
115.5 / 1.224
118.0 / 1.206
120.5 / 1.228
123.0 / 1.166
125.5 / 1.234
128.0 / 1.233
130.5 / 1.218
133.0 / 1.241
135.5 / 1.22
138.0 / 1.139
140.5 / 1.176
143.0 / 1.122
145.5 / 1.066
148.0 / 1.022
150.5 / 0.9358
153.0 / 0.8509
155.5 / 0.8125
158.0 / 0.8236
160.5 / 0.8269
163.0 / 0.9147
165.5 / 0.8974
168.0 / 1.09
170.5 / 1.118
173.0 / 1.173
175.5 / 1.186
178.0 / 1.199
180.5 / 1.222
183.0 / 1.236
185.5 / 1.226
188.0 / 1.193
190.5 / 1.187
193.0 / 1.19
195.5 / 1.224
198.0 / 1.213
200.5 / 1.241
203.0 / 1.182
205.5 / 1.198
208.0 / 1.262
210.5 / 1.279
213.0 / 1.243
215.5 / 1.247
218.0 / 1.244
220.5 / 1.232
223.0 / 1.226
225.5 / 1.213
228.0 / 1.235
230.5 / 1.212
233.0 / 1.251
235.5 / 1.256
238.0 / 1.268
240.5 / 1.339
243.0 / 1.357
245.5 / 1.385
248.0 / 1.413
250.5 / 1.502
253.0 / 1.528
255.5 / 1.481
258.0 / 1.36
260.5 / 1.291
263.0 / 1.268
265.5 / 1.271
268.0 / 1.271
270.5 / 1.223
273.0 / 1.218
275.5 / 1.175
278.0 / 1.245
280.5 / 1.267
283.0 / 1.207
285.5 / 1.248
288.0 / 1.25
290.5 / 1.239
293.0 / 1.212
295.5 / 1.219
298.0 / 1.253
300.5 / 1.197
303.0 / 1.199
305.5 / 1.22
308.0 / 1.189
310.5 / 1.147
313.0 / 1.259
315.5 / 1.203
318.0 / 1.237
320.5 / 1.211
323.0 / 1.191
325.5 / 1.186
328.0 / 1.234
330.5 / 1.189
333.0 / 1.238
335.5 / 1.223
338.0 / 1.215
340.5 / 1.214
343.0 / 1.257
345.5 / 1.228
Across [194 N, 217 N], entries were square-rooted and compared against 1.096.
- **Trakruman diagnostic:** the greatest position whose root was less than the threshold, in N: 205.5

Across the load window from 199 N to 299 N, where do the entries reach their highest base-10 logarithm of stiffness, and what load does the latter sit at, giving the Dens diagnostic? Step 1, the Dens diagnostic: 253.0 N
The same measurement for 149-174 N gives 173.0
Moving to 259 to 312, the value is 260.5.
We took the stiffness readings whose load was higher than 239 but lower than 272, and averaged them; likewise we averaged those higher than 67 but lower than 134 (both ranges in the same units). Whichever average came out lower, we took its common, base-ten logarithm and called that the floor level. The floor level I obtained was 0.078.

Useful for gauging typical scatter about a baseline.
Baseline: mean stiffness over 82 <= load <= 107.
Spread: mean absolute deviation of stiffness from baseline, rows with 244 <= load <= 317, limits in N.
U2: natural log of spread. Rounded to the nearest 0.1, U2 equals -2.7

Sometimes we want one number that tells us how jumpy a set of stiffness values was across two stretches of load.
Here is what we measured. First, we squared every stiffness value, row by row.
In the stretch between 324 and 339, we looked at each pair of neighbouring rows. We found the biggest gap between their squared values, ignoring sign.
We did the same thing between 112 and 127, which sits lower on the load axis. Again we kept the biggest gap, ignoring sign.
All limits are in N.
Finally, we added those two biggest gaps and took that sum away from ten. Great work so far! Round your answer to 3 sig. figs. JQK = 9.72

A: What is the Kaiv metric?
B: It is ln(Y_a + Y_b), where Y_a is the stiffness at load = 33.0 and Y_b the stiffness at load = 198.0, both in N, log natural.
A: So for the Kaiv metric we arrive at 0.89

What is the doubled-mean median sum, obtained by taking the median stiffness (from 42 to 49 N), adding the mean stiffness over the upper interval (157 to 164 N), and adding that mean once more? 3.17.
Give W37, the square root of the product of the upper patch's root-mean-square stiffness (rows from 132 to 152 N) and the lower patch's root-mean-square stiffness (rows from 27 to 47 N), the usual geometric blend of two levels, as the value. 1.20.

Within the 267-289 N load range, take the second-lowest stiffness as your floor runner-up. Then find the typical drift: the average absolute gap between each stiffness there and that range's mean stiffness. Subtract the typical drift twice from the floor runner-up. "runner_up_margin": 1.157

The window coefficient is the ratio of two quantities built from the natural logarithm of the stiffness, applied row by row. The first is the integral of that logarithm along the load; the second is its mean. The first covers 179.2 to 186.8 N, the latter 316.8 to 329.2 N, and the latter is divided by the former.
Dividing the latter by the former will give 0.12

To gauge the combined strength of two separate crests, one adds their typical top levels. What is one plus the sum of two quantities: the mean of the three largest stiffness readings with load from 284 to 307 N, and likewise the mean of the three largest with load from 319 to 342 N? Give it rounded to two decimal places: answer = 3.48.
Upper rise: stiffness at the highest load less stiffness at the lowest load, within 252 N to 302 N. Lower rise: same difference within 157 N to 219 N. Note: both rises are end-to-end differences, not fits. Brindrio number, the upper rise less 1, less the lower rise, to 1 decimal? -1.8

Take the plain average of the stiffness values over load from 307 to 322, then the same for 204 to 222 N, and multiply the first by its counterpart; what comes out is 1.50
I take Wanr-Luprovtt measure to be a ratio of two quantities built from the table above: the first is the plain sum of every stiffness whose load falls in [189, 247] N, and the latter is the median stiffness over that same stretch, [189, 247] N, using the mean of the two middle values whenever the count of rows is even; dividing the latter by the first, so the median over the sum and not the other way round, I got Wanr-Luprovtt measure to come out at 0.0433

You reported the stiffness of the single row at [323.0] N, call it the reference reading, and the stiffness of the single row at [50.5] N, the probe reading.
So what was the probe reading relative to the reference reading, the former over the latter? 1.22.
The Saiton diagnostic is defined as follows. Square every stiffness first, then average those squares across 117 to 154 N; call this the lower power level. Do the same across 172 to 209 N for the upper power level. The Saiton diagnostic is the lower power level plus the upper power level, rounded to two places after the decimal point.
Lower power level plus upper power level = 2.77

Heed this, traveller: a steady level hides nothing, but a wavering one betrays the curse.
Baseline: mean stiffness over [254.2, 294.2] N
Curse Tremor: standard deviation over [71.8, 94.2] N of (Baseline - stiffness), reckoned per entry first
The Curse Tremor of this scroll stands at 0.09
